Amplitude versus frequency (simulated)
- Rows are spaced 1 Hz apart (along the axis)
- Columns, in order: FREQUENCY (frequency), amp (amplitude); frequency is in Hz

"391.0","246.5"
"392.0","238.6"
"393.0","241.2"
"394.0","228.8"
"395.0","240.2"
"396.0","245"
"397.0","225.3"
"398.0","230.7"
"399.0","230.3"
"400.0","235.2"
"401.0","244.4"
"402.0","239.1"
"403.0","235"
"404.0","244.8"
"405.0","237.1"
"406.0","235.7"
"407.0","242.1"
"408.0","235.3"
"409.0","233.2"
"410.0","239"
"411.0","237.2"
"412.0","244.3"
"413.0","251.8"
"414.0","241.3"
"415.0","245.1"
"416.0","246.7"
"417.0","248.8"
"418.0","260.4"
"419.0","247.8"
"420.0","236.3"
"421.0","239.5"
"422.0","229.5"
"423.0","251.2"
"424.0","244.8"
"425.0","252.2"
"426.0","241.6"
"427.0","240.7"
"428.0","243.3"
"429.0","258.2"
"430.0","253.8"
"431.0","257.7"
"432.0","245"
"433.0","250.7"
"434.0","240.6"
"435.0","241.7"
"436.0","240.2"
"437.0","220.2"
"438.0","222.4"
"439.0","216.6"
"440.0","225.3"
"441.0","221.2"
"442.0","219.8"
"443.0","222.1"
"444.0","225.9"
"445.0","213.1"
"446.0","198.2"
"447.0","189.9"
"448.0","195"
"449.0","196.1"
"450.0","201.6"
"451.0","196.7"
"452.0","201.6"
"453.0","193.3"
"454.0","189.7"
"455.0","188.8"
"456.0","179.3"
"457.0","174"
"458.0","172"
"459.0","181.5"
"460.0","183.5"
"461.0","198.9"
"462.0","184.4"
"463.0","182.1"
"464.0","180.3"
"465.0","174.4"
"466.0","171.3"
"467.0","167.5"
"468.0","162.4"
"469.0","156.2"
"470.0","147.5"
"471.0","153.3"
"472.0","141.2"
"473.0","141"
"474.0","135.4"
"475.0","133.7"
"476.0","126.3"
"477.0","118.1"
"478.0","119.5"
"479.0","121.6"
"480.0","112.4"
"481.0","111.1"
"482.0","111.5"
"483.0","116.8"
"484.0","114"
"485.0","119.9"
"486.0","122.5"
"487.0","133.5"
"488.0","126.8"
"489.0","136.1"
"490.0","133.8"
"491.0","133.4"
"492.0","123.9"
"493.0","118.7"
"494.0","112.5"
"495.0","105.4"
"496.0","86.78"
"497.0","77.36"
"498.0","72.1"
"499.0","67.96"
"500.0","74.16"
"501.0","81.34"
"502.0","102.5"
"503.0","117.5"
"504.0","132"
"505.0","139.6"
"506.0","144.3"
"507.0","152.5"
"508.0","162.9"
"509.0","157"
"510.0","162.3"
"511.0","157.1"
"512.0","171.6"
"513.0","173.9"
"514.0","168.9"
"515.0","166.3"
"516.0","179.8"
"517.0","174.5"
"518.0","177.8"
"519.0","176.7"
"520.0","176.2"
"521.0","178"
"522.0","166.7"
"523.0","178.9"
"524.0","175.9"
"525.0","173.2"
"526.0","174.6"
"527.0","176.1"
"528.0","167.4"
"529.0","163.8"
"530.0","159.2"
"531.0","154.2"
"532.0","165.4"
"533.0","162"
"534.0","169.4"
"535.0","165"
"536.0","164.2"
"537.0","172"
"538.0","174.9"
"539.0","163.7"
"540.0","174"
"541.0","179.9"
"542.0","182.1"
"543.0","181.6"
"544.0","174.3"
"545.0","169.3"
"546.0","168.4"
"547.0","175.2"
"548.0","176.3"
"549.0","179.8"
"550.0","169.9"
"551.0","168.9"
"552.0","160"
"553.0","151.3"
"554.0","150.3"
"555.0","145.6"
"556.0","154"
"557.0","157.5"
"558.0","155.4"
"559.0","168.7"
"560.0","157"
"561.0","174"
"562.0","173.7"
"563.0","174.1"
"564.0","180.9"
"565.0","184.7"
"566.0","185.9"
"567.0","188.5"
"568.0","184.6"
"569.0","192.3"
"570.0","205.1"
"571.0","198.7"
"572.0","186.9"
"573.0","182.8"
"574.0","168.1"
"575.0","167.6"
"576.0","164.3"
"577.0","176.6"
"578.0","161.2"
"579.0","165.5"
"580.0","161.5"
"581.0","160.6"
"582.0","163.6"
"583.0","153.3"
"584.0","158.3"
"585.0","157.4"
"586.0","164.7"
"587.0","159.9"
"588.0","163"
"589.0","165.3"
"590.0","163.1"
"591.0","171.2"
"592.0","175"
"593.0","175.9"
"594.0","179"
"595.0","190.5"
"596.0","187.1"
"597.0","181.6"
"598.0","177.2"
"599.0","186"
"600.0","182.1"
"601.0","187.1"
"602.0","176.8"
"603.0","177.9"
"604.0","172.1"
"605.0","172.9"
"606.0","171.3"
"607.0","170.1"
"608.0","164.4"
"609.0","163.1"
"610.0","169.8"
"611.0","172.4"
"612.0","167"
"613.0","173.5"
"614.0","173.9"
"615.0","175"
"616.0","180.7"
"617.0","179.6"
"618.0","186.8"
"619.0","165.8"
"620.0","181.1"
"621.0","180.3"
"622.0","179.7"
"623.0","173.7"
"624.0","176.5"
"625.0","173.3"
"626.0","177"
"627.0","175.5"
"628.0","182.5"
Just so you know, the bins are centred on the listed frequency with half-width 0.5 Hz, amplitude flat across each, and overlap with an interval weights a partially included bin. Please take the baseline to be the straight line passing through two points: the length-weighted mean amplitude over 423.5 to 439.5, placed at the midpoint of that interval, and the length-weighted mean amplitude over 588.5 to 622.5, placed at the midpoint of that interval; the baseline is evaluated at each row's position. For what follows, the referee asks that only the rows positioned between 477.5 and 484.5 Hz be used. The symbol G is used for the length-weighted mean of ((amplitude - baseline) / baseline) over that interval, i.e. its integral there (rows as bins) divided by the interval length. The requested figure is -0.48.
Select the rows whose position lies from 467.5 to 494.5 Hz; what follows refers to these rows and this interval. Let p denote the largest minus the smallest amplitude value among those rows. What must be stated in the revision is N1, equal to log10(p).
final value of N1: 1.71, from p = 51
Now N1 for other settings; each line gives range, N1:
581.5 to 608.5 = 1.57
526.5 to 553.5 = 1.49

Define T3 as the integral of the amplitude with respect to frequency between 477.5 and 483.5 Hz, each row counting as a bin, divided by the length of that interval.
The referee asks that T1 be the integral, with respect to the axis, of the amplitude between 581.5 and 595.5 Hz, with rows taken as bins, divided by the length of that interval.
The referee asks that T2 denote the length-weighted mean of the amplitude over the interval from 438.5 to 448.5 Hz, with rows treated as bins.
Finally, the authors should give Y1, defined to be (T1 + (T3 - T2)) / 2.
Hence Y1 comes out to 35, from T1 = 167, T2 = 213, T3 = 115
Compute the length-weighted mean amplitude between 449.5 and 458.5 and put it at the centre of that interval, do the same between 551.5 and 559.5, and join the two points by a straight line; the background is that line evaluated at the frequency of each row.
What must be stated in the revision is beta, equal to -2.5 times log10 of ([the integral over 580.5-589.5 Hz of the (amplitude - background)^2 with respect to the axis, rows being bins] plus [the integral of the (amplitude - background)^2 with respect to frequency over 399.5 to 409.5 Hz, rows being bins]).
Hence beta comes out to -10.3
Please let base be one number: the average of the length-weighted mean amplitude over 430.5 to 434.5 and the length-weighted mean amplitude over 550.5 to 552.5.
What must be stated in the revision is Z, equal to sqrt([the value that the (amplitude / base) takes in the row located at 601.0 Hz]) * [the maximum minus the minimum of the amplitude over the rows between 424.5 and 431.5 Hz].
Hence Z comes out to 17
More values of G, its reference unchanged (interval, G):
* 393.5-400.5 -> -0.08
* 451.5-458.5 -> -0.20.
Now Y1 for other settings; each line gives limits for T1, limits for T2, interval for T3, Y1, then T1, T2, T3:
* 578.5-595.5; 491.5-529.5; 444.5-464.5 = 106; 166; 144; 190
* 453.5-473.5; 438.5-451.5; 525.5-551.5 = 66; 171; 209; 170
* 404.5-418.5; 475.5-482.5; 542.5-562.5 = 146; 243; 117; 166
